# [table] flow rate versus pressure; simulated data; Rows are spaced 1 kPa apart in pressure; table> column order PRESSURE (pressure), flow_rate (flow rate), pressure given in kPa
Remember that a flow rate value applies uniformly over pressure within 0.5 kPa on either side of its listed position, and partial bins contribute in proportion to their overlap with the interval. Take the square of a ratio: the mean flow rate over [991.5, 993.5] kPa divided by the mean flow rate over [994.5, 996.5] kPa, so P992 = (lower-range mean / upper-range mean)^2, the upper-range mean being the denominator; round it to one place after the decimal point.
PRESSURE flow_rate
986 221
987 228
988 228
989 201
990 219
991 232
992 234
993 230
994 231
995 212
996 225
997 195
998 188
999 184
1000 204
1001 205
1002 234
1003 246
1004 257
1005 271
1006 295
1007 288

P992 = 1.1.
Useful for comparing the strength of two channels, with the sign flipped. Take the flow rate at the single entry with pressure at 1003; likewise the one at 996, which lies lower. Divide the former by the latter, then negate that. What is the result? -1.1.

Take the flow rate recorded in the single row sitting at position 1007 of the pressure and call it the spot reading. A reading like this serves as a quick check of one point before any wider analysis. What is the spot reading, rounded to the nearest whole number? 288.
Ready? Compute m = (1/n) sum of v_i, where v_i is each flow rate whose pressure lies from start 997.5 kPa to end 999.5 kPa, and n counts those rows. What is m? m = 186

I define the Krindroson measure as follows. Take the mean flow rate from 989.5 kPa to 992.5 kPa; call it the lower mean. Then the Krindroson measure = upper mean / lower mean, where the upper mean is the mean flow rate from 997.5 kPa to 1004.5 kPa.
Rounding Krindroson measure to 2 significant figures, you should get 0.95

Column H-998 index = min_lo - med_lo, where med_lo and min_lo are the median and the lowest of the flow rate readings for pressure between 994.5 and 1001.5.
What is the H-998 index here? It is -20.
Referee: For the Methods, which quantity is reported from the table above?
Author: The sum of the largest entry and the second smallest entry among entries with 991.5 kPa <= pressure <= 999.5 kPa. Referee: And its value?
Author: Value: 422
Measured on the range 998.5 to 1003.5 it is 450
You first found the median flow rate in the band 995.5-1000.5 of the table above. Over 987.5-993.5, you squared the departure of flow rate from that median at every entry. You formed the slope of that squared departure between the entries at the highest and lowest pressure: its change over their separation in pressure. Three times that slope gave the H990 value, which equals 82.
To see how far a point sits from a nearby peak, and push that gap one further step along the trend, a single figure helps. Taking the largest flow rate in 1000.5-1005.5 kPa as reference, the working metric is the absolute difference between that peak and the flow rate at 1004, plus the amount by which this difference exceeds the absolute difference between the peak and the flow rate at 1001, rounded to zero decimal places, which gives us -38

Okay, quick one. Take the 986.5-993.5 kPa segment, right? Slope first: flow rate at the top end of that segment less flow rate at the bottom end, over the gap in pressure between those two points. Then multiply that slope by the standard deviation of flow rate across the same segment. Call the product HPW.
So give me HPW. 4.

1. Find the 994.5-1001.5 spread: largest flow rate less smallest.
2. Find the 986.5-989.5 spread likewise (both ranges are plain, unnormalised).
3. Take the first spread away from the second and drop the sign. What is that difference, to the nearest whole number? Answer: 14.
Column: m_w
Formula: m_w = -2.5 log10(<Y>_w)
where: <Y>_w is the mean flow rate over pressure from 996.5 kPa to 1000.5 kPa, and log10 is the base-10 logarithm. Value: -5.71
